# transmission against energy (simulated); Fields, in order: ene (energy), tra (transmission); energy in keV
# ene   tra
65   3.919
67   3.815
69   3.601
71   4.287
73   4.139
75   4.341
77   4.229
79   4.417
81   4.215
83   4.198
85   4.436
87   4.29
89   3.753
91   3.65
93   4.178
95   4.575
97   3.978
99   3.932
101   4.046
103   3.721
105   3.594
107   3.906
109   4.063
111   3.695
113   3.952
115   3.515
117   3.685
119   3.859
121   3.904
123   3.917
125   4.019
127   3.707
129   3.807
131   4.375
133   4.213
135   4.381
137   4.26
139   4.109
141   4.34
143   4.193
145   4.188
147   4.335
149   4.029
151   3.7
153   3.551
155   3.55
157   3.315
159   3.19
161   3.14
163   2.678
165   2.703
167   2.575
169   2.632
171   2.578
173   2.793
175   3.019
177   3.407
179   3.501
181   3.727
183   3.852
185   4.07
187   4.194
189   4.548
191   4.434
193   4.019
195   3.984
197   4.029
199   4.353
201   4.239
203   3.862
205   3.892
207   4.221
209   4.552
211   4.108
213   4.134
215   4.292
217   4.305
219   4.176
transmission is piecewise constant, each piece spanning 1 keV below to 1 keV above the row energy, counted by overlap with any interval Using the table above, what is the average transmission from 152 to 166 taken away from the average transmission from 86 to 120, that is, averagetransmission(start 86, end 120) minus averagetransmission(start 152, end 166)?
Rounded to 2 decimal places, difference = 0.74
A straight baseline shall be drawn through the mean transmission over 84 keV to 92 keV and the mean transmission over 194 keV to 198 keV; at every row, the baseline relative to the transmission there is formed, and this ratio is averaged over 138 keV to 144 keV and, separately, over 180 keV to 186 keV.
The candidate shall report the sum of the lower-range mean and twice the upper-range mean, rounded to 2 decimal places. 3.02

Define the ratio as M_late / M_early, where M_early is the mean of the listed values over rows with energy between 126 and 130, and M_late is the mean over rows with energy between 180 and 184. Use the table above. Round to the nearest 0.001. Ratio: 1.009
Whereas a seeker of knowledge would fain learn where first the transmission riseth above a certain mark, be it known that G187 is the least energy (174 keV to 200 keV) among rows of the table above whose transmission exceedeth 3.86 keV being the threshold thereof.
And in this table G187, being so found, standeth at 185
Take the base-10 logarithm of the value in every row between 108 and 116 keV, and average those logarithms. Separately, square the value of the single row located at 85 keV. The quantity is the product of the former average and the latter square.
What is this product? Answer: 11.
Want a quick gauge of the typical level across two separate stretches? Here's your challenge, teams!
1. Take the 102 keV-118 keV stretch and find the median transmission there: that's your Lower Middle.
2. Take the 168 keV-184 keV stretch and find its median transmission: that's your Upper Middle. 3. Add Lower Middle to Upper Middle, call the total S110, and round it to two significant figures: 6.9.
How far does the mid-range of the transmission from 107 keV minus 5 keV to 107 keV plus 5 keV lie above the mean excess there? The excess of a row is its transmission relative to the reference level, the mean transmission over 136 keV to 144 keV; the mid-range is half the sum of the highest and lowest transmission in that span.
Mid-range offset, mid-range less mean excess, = 4.26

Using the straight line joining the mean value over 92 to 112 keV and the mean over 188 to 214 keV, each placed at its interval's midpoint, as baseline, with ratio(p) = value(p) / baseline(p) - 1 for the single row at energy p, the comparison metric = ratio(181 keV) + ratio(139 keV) -0.1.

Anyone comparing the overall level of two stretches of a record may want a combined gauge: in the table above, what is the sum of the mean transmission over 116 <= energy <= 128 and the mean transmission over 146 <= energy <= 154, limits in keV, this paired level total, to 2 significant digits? 7.8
